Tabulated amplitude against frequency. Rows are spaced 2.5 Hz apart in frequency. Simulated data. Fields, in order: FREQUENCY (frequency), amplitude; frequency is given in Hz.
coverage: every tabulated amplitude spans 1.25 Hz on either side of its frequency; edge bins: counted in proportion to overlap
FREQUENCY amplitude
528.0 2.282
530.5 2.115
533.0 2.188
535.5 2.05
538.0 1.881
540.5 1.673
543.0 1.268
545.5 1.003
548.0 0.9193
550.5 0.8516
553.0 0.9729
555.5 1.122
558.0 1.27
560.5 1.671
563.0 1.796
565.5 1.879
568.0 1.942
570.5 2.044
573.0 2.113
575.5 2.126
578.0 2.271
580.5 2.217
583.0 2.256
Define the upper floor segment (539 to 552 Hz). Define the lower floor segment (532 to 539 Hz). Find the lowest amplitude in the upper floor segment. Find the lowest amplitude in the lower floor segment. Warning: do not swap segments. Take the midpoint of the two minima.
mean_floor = 1.37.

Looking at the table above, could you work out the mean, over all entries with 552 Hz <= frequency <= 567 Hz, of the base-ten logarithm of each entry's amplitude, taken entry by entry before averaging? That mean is 0.15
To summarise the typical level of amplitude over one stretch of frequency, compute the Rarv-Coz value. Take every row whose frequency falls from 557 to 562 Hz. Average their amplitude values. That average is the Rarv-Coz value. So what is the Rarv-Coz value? 1.5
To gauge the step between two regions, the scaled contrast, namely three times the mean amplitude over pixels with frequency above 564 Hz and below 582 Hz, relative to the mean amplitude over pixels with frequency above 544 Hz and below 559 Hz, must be 6.1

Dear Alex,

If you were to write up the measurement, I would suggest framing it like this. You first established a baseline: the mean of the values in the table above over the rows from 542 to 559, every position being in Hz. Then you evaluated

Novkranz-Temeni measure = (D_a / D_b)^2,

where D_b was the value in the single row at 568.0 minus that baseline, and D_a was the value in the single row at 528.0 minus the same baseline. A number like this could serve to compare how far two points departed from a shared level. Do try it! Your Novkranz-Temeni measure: 2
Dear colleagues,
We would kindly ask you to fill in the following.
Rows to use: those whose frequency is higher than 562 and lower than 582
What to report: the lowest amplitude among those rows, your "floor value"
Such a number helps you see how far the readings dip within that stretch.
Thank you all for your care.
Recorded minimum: 1.796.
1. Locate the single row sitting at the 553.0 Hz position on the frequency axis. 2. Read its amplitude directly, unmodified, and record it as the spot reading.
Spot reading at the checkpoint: 0.9729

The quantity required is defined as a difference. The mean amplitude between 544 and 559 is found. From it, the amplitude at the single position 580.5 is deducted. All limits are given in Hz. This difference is -1.2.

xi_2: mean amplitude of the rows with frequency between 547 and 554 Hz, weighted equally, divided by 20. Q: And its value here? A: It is 0.046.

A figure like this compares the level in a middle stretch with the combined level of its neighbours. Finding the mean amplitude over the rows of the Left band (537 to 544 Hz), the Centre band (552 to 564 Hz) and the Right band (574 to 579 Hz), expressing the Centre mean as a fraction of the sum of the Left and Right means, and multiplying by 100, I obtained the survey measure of 36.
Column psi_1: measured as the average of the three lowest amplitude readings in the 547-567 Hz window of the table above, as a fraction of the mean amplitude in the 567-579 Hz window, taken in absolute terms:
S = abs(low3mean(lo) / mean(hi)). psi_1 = 0.44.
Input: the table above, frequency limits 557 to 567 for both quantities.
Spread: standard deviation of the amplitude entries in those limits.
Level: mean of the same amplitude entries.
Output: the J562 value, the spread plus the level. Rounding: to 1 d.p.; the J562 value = 1.9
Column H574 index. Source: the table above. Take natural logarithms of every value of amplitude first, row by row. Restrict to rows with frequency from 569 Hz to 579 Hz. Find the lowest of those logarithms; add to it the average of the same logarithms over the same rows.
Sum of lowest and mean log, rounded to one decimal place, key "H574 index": 1.5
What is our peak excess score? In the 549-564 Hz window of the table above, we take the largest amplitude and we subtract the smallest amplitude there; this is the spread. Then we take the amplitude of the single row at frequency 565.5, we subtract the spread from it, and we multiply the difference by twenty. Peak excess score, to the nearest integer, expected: 19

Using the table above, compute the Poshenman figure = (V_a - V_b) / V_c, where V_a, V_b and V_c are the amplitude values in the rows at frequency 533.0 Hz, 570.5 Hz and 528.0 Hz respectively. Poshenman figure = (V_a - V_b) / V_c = 0.1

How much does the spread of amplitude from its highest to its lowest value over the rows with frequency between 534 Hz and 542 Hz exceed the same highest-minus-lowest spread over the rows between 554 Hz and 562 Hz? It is -0.2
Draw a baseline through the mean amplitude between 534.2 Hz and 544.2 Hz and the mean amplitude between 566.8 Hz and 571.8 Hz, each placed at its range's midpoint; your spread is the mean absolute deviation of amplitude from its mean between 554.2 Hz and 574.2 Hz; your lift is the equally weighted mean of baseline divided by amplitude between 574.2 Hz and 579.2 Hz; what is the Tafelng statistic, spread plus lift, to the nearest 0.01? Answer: 1.22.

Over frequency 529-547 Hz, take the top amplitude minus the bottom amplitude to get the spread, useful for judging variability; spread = 1.2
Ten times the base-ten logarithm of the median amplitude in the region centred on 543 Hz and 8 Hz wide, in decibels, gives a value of 1.0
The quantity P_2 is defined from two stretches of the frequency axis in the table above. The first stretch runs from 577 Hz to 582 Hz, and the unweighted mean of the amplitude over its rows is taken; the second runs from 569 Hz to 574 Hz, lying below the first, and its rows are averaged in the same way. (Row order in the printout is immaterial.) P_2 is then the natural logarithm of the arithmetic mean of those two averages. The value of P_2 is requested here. 0.77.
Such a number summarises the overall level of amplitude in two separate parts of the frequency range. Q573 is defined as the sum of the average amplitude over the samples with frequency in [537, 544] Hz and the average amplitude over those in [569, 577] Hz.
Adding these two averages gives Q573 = 3.70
